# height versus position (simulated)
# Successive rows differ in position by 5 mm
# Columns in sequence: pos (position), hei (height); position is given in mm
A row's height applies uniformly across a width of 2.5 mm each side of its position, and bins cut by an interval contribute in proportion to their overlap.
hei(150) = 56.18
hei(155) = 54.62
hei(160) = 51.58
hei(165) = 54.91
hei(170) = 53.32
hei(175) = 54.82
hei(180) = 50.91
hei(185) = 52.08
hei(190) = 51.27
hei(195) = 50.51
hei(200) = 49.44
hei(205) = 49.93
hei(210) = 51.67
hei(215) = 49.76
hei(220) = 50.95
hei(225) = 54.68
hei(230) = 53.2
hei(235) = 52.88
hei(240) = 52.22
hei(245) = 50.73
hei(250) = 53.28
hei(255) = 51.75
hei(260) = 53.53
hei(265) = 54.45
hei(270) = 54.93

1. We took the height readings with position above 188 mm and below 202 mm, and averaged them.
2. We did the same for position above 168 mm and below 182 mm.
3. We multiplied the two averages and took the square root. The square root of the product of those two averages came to 51.7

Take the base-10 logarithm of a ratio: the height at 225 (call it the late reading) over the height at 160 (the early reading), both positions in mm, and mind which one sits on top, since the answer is 0.025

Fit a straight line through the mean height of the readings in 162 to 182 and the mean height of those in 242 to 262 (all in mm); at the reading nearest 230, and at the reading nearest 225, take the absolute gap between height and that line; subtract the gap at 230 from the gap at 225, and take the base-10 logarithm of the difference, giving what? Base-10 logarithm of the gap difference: 0.15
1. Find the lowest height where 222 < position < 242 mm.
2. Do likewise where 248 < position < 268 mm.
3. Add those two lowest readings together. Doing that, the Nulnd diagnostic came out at 104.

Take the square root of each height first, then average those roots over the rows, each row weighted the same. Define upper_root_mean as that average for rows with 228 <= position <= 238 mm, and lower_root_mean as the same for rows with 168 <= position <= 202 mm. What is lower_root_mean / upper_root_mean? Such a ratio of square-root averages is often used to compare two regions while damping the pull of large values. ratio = 0.99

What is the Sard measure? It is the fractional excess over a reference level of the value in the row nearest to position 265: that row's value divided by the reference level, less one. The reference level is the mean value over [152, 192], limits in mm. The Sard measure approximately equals 0.03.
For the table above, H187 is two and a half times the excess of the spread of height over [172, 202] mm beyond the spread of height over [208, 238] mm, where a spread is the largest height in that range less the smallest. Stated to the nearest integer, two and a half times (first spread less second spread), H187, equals 1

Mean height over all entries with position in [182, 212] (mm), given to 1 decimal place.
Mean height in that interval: 50.8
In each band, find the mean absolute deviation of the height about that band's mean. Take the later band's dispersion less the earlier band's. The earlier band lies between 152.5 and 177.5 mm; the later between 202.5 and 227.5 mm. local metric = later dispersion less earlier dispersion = 0.30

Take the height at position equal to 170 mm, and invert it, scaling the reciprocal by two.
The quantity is 0.0375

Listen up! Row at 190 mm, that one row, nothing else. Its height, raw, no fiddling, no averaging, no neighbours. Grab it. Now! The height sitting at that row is 51.27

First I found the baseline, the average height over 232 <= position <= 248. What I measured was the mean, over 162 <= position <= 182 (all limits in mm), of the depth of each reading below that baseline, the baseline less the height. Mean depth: -1.5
